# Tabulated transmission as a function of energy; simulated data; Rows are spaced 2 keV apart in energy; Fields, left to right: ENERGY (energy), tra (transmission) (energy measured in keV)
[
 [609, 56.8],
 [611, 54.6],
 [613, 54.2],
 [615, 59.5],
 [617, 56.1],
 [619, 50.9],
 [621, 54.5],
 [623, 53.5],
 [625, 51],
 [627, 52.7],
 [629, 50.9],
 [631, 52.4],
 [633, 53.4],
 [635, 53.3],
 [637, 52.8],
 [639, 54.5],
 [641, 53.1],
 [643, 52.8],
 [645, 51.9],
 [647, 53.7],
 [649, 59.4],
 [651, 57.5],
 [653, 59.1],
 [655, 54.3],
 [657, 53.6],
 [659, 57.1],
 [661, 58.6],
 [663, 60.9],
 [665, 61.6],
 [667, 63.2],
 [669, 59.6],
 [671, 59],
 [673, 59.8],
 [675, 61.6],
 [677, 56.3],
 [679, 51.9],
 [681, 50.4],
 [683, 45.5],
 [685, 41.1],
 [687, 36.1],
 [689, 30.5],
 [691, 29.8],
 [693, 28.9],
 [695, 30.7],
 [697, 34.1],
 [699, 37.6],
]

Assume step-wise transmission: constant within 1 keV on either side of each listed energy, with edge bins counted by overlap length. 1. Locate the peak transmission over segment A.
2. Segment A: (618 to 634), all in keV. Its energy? 621 keV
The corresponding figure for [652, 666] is 665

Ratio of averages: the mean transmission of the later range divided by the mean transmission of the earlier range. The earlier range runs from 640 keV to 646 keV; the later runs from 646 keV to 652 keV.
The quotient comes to 1.08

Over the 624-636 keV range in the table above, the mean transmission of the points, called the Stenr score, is 52.3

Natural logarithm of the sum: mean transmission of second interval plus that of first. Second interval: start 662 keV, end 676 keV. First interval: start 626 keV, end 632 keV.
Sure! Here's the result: 4.73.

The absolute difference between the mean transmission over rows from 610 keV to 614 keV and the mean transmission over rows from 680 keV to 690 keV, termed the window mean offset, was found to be 14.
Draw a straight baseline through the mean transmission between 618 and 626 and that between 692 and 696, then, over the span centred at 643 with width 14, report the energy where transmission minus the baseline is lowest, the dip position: 637 keV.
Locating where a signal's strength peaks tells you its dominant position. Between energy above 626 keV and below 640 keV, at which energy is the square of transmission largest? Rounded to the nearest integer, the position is 639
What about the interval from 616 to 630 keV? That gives 617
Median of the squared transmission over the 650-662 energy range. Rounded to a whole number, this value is 3283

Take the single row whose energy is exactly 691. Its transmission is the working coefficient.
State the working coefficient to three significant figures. 29.8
